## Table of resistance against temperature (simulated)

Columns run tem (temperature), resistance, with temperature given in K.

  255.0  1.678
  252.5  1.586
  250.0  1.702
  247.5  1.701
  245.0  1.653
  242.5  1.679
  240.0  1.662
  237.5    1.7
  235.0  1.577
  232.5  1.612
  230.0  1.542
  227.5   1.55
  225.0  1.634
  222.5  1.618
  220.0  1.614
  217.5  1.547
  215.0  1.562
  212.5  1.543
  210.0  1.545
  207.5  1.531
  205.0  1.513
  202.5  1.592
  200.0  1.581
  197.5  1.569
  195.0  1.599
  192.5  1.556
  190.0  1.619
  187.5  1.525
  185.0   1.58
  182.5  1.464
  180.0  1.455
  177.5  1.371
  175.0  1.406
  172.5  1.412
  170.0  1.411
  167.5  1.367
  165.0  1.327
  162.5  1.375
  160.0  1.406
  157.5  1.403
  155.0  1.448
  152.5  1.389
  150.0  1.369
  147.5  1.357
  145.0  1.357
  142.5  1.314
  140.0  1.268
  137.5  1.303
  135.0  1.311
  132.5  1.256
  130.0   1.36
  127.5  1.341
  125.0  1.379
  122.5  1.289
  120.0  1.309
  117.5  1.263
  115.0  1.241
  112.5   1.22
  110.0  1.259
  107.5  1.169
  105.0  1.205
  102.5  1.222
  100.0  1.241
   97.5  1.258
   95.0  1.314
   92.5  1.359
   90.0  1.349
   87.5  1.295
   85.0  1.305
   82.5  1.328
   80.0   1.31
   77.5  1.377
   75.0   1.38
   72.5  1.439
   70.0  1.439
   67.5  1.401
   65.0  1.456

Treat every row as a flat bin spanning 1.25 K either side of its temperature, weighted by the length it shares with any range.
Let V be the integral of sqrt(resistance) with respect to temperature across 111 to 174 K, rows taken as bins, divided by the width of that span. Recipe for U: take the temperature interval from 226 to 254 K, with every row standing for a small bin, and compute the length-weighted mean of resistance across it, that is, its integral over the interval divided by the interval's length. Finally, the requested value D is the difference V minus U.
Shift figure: -0.48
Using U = 1.63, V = 1.16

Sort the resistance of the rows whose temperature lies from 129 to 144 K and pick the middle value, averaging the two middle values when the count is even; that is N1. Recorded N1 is 1.3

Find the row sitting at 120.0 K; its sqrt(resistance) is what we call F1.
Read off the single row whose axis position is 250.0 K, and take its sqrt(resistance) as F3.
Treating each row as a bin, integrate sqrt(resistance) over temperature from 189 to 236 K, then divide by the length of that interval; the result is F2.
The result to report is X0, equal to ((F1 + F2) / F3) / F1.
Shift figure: 1.61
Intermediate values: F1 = 1.14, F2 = 1.25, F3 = 1.305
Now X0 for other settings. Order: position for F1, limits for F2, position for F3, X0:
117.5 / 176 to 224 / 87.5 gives 1.85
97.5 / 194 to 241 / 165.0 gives 1.84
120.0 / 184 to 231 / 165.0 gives 1.82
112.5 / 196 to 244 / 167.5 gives 1.83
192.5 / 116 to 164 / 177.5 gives 1.65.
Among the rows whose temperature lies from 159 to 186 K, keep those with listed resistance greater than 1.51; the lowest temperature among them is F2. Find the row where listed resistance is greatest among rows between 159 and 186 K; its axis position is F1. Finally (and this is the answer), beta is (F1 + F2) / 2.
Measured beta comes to 185.0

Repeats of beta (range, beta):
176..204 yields 187.5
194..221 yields 207.5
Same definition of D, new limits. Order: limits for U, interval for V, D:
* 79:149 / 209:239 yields -0.03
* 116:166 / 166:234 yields -0.10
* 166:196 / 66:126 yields -0.34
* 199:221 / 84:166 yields -0.41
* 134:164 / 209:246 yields -0.09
